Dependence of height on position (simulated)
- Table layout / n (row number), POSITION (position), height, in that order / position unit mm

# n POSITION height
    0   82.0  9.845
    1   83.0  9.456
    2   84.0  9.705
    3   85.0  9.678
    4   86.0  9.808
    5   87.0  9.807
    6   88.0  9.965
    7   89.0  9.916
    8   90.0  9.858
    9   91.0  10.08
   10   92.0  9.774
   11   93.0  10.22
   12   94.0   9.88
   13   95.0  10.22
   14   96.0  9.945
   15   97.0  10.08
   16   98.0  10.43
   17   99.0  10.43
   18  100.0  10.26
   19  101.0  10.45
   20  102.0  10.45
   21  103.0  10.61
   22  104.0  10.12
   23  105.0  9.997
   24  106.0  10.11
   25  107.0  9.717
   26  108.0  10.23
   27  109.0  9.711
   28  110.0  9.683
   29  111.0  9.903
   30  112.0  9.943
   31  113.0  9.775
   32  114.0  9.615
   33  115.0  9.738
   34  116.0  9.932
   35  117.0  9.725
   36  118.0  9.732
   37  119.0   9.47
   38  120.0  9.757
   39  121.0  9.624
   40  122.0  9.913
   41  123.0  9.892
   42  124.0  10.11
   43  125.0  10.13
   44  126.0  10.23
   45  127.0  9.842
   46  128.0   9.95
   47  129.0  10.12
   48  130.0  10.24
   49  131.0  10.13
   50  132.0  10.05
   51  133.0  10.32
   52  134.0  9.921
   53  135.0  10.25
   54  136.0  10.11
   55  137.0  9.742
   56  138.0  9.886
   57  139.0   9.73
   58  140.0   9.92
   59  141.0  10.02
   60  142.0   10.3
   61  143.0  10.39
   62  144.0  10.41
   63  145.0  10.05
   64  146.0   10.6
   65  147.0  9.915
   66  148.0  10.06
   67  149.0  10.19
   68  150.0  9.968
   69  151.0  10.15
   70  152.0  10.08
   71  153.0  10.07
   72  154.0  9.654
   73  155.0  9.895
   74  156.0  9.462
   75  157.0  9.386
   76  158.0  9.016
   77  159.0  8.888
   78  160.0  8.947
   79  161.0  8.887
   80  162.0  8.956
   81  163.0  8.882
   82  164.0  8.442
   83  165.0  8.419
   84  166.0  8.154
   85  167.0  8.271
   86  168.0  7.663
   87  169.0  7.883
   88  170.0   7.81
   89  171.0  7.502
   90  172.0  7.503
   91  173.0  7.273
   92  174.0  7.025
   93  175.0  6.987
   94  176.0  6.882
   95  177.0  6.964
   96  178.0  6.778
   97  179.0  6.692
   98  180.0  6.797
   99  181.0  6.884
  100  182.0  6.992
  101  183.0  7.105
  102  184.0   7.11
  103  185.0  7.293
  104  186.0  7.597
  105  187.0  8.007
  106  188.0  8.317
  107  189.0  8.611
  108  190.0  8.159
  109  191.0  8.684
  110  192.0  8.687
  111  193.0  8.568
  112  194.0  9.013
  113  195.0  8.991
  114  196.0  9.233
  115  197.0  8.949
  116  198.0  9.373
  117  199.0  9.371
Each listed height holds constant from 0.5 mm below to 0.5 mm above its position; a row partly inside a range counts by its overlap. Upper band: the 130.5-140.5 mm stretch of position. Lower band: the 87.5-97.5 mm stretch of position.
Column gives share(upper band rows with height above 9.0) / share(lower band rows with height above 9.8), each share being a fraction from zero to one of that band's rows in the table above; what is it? 1.11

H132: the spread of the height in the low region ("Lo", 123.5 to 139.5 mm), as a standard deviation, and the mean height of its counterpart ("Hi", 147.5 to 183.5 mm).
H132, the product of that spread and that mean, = 1.5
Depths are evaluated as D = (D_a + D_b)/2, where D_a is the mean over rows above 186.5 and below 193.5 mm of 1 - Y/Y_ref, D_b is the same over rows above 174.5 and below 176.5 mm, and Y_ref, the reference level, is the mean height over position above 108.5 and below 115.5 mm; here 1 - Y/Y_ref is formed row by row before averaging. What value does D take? 0.21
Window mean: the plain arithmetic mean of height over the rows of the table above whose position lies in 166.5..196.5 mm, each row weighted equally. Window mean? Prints 7.7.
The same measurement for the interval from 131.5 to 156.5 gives 10.0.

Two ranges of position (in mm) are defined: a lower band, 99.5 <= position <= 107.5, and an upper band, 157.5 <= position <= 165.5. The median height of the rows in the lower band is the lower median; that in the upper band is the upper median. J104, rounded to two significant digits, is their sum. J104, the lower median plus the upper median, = 19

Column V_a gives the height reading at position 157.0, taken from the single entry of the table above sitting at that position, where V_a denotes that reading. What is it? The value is 9.386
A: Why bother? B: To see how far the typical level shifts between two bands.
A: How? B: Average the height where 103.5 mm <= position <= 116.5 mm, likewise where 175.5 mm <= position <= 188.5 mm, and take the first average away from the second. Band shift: -2.7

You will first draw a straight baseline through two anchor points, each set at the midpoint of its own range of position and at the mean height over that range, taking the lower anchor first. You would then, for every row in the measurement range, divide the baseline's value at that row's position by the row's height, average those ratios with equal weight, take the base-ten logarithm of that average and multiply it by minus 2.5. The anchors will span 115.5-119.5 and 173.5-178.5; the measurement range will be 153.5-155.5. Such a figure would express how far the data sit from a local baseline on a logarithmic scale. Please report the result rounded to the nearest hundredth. 0.22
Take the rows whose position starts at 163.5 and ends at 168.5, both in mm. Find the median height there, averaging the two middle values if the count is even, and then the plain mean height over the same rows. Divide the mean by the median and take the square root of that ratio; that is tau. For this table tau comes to 0.995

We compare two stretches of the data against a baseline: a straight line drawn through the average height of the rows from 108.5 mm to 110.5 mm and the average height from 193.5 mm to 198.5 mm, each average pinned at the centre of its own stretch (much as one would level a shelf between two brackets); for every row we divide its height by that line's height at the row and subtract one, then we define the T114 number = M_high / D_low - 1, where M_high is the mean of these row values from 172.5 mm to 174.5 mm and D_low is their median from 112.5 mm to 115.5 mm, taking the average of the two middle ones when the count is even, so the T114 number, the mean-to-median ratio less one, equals -29.2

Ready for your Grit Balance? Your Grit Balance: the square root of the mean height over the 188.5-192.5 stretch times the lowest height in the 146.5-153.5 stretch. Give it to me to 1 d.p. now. 9.2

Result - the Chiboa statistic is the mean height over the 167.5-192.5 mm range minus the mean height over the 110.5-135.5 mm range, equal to -2.4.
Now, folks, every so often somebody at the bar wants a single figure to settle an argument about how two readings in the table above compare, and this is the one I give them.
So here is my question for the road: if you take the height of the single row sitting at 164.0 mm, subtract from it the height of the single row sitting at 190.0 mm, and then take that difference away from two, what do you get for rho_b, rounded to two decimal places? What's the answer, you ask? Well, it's 1.72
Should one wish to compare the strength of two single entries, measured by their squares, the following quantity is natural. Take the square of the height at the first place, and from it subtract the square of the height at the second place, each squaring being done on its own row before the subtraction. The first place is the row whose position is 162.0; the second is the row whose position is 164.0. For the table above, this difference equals 9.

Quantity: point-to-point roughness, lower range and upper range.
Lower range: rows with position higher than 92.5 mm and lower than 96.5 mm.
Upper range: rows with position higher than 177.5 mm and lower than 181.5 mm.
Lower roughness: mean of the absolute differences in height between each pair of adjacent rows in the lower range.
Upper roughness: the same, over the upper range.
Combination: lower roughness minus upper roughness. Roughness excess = 0.23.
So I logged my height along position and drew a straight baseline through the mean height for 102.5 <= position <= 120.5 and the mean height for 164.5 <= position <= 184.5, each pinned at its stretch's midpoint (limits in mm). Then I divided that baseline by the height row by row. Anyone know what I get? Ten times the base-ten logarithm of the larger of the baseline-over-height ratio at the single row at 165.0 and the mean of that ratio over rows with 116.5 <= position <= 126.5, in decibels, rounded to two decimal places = -0.17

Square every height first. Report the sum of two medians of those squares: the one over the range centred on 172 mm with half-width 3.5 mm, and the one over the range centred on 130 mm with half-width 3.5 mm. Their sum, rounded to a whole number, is 159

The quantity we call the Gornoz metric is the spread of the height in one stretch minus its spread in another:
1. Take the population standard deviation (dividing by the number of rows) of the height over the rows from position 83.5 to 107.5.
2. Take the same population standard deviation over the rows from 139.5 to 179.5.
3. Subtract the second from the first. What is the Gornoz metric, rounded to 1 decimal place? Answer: -1.0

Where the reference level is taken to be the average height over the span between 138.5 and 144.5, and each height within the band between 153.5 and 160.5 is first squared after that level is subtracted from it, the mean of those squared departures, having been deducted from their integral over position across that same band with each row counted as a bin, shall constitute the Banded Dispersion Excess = 4.7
